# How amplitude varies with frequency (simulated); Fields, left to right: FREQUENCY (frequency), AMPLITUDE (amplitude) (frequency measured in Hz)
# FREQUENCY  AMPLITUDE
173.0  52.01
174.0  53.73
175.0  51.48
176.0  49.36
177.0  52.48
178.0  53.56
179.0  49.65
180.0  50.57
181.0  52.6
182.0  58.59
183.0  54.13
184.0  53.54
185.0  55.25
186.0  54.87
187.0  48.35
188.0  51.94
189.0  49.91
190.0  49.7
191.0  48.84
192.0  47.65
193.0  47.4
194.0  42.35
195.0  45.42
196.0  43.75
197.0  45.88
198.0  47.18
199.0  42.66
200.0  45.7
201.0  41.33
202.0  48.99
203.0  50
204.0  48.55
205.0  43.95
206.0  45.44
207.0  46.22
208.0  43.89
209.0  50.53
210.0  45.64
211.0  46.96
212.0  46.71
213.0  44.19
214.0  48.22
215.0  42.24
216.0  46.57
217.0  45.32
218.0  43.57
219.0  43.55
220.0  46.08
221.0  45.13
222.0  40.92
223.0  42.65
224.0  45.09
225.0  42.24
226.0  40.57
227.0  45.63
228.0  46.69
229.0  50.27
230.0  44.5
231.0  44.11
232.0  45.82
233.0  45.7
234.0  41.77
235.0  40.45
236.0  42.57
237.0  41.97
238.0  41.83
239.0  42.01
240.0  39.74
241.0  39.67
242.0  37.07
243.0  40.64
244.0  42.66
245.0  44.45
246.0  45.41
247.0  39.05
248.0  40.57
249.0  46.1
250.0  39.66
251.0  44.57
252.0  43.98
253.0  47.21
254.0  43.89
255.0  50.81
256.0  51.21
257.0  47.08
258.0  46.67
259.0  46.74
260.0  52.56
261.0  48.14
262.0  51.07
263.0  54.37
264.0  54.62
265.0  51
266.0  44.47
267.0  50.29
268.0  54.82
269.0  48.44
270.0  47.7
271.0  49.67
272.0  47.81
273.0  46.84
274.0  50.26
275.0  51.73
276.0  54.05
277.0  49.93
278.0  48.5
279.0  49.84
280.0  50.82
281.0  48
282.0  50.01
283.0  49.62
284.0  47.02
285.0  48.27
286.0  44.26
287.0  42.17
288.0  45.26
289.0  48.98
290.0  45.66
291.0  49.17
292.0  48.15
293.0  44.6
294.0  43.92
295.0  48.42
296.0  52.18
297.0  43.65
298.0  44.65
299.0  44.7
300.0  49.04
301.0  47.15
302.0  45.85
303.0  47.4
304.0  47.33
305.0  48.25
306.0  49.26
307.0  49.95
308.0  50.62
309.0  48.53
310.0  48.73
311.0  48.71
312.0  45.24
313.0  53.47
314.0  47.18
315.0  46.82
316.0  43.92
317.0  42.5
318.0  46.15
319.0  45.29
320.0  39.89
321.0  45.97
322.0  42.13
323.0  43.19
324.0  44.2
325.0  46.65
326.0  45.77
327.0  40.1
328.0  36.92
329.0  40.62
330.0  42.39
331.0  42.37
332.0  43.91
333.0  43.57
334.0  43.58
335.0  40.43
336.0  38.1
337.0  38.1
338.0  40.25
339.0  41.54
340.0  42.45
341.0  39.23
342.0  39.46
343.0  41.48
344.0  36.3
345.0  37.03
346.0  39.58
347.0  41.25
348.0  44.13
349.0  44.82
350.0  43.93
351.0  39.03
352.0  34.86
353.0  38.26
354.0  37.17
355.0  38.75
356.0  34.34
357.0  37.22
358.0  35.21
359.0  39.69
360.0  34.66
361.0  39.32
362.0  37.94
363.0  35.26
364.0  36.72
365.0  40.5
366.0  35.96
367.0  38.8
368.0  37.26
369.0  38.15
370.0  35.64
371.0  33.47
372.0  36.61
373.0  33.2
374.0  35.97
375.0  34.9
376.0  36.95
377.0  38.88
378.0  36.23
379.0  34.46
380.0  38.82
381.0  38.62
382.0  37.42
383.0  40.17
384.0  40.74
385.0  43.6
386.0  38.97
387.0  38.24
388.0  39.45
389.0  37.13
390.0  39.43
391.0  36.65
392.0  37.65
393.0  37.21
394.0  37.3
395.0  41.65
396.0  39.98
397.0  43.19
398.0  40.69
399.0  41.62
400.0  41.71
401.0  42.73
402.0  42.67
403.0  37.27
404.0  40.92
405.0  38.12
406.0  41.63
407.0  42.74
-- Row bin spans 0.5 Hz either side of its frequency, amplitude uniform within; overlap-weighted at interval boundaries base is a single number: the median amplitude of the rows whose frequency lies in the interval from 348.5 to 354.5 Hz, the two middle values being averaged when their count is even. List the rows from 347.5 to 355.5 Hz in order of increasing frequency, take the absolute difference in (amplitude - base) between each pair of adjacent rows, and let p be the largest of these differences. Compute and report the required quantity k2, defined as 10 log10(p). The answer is 6.9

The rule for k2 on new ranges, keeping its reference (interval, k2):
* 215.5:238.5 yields 7.6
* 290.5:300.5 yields 9.3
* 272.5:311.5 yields 9.3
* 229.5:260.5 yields 8.4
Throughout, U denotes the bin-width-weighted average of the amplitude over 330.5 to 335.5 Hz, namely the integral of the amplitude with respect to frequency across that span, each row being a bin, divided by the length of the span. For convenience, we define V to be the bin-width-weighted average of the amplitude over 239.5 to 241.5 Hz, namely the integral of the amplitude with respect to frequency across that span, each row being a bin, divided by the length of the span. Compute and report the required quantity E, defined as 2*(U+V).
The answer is 165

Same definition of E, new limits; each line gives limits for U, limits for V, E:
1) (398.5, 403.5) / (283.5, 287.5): 173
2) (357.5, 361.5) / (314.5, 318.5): 164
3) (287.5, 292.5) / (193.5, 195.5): 183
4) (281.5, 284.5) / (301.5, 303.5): 191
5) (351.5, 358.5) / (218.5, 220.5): 163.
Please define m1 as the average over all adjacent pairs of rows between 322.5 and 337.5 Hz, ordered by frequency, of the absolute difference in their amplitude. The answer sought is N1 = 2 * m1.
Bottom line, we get 3.7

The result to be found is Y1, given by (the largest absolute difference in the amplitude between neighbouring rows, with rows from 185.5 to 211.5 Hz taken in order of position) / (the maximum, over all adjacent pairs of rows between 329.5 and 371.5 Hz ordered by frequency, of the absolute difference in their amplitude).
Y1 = 1.5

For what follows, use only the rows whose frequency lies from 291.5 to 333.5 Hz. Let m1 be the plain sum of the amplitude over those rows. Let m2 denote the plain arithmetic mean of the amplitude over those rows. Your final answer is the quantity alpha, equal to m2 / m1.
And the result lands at 0.0238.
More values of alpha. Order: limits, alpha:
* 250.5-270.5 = 0.0500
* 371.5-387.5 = 0.0625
